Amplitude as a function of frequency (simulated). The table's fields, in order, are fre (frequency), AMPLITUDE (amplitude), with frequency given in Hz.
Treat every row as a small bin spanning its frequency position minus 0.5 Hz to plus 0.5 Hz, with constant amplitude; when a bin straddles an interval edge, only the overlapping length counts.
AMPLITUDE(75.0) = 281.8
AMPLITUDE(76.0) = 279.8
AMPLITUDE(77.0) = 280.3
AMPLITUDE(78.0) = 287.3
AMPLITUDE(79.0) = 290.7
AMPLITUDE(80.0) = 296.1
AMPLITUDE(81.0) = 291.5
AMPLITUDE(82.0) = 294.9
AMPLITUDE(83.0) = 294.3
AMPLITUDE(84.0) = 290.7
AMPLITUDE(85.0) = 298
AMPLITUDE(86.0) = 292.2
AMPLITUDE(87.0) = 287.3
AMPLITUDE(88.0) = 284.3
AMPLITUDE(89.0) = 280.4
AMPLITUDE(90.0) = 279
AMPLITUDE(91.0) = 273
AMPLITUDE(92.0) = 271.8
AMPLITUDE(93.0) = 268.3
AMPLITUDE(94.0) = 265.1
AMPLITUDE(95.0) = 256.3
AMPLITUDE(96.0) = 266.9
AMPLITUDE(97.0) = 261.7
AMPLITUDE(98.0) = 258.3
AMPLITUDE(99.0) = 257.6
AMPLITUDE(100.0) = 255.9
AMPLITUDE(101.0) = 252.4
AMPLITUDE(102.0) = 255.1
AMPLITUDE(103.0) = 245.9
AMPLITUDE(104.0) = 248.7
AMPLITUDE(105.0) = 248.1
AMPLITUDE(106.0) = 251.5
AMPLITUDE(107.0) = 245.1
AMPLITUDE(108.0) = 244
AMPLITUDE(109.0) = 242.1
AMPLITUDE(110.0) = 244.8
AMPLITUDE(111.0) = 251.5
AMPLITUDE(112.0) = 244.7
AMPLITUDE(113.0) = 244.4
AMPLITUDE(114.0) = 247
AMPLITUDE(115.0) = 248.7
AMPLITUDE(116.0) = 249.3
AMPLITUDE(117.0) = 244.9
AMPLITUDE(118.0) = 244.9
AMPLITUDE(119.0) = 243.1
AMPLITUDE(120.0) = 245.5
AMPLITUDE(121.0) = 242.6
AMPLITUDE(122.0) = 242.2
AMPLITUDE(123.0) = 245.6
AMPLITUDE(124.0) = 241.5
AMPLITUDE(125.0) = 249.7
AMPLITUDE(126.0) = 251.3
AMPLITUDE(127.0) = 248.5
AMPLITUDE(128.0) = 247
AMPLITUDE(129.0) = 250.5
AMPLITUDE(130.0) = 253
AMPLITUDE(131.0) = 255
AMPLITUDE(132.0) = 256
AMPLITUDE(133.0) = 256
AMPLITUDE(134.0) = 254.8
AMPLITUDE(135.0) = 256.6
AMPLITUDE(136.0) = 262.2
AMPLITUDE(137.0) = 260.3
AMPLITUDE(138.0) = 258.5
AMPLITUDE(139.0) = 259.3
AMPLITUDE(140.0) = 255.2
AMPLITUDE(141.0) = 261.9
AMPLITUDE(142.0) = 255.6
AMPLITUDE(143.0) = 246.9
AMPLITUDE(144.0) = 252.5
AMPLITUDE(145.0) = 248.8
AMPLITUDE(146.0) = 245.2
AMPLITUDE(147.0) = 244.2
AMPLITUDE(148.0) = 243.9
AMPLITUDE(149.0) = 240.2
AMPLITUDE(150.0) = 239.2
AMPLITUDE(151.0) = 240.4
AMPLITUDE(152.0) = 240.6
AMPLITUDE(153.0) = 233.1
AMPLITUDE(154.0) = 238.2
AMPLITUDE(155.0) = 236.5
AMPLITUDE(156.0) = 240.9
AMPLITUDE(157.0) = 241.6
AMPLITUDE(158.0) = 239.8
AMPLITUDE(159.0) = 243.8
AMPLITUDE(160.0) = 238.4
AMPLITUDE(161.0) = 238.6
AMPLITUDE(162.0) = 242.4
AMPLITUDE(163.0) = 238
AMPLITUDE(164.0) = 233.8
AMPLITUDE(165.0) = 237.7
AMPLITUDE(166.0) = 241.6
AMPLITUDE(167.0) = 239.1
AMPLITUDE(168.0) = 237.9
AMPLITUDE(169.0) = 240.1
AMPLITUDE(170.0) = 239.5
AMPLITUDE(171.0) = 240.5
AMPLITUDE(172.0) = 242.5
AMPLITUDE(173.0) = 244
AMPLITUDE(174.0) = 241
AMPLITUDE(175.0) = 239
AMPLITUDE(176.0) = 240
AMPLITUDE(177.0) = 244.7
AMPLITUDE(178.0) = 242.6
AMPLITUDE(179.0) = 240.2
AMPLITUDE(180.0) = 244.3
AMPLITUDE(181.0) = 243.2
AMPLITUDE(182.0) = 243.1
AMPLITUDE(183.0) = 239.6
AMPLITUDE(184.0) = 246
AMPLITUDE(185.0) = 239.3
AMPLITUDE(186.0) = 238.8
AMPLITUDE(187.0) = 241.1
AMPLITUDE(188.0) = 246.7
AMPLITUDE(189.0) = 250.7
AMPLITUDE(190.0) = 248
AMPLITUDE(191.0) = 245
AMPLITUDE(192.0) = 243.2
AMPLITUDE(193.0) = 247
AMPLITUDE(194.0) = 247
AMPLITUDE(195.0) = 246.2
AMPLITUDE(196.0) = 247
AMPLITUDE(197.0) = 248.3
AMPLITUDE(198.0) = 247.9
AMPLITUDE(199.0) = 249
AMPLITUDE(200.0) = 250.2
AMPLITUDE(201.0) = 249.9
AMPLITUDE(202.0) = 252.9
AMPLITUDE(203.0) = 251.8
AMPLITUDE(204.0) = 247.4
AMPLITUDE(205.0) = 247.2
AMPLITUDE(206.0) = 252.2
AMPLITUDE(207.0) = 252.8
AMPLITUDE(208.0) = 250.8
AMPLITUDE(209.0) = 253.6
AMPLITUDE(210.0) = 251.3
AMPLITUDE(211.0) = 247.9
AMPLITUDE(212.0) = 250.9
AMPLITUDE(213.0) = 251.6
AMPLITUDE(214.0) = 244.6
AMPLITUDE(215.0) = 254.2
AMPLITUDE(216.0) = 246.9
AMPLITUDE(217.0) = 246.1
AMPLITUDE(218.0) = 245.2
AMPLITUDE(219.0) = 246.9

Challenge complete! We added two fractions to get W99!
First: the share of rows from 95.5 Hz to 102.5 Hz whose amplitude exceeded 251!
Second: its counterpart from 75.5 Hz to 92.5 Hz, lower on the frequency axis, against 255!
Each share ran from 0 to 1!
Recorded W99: 2.0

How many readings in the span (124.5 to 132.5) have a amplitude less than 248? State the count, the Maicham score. 1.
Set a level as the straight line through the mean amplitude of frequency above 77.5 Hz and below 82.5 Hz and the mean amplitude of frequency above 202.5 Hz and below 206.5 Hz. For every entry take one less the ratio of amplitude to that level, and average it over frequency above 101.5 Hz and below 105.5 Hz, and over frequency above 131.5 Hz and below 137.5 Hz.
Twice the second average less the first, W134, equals -0.01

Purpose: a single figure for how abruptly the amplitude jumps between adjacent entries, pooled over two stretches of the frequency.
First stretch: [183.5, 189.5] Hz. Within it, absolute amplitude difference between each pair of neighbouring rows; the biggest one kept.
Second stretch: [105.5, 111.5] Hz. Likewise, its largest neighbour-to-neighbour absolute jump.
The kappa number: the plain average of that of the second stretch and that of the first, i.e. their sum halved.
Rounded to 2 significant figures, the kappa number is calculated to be 6.7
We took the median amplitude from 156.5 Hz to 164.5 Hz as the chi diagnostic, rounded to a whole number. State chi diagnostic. 239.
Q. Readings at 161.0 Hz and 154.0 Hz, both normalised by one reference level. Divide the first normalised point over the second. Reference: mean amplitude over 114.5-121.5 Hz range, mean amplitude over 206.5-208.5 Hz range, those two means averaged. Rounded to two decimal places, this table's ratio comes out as 1.00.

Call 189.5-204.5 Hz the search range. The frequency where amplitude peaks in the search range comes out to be 202.0 Hz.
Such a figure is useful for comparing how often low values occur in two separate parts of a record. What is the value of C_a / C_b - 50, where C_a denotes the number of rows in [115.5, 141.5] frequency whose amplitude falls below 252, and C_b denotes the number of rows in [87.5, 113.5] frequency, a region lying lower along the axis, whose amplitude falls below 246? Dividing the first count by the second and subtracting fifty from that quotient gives -48.0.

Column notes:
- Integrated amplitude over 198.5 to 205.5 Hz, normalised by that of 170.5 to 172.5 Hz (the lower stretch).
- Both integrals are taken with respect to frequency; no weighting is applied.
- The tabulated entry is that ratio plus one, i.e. 4.6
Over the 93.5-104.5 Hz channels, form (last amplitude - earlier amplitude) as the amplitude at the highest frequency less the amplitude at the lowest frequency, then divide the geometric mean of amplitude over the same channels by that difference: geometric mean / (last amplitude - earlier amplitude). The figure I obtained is -16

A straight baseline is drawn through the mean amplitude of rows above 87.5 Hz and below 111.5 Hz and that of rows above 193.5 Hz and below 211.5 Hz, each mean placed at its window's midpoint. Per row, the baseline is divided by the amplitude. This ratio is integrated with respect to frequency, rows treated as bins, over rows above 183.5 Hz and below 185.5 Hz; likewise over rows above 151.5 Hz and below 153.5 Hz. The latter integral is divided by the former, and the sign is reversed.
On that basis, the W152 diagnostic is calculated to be -1.04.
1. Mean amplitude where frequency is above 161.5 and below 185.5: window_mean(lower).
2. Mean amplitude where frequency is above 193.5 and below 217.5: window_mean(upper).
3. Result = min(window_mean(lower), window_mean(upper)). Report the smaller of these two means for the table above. 241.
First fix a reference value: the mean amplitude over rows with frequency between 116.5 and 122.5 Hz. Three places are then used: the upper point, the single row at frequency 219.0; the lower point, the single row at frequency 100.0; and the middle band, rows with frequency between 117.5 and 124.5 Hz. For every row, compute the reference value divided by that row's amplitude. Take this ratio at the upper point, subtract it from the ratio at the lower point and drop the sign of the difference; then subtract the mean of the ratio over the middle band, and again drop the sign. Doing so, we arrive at 0.97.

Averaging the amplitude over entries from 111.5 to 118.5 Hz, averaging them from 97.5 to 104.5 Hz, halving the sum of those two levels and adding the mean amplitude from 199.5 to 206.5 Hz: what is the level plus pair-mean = 500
